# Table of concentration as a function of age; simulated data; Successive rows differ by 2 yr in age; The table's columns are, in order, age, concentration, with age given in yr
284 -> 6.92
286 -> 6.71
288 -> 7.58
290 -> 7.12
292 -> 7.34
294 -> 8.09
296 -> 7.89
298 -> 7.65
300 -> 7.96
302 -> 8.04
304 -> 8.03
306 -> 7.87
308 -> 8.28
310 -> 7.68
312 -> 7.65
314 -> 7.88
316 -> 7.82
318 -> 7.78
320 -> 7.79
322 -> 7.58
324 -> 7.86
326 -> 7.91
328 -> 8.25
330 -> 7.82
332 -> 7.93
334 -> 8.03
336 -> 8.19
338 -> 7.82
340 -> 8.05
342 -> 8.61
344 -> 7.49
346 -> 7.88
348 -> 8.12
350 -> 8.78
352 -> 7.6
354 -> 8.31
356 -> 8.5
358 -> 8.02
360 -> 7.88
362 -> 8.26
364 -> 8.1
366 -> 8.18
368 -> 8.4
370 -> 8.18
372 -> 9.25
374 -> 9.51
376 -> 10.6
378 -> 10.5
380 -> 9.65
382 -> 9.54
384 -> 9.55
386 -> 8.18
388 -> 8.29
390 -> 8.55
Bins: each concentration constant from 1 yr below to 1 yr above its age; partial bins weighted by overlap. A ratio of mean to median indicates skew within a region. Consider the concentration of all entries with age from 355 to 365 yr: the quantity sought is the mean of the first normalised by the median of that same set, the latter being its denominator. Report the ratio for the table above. 1.01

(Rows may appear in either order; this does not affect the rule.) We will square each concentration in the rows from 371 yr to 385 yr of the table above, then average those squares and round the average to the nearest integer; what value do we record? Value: 96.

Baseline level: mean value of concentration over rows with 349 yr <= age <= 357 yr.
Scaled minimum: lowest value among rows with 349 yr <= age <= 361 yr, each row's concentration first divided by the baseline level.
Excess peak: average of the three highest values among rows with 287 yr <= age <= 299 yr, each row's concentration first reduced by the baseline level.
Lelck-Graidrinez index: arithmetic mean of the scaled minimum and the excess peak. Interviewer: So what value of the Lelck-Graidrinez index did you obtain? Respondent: 0.25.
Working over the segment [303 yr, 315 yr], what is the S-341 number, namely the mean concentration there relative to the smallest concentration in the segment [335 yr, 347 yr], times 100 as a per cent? 105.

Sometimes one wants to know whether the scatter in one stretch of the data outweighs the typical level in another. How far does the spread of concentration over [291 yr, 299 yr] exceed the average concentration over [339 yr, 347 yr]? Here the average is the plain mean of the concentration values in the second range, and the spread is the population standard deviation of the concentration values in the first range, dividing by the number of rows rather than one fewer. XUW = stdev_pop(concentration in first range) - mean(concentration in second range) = -7.7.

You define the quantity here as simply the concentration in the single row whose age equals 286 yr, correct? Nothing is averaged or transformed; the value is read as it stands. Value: 6.71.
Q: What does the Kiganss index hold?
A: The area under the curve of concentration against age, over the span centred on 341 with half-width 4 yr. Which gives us 64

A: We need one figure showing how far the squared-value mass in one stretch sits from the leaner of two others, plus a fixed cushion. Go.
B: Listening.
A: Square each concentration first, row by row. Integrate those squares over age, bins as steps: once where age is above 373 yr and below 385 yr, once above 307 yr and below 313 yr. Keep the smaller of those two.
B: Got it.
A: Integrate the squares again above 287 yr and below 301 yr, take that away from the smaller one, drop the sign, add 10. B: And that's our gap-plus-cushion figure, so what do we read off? 461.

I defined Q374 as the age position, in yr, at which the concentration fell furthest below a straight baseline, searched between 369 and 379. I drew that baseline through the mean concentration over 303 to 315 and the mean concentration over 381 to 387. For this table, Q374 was 370 yr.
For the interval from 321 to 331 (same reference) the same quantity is 322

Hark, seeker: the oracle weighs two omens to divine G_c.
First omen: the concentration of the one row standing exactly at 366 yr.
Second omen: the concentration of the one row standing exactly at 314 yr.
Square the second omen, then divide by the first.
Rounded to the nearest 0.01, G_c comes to 7.59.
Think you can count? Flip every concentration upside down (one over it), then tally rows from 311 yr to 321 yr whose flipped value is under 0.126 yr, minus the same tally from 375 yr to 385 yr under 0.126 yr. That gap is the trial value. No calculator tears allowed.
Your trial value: -5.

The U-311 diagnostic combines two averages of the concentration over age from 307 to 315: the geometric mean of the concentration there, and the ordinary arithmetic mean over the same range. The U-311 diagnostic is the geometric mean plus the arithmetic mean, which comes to 15.7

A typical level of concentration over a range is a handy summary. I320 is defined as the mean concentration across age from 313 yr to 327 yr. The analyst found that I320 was 7.80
